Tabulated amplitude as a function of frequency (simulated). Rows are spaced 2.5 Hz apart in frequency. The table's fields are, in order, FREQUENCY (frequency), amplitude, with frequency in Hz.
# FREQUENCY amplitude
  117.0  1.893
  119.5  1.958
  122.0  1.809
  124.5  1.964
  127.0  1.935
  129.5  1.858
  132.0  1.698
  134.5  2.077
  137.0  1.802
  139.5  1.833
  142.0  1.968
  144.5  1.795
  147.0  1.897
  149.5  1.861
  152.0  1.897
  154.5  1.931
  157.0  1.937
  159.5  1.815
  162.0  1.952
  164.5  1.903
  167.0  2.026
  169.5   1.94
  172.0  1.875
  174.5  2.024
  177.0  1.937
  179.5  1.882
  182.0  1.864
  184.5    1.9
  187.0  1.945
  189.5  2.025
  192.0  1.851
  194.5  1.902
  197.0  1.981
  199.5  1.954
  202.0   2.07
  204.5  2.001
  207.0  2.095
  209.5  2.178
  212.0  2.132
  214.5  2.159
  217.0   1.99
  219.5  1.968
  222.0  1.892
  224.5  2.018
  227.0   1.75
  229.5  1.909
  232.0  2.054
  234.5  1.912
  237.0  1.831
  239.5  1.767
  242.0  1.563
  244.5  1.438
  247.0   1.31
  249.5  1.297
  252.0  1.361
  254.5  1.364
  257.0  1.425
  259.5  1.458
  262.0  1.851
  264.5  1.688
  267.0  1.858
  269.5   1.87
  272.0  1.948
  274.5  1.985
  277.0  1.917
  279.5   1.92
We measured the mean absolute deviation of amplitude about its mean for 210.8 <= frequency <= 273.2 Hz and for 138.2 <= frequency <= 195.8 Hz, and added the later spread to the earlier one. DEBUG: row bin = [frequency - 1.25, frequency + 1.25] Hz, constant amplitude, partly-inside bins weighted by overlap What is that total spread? 0.28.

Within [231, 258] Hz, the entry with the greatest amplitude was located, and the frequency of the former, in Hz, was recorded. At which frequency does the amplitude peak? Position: 232.0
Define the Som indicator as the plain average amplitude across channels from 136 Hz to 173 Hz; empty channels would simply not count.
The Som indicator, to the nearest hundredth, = 1.90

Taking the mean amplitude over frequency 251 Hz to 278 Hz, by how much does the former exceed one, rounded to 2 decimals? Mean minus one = 0.70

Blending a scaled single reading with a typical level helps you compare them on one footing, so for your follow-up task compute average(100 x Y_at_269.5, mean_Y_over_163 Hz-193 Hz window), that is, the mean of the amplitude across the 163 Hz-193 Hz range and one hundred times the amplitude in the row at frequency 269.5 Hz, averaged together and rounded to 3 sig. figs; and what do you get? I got 94.5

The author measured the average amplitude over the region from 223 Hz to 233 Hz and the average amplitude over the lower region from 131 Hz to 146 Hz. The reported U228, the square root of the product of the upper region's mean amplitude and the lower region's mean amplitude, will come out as 1.90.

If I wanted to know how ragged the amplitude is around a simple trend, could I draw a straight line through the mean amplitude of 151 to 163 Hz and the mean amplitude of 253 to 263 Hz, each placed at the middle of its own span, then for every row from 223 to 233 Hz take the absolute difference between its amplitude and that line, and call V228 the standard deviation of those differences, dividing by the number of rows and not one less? 0.12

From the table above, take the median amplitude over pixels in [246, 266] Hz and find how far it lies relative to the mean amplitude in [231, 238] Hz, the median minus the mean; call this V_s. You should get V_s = -0.5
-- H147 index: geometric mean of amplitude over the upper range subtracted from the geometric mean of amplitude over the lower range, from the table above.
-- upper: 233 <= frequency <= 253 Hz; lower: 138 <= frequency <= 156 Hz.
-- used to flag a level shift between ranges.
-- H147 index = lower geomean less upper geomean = 0.34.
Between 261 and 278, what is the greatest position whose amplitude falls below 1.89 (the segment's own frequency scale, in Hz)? 269.5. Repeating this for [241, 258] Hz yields 257.0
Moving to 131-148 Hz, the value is 144.5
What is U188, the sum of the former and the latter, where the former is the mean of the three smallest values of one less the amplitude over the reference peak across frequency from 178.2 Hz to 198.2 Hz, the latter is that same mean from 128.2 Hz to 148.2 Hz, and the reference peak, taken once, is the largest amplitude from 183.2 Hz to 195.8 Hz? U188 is 0.042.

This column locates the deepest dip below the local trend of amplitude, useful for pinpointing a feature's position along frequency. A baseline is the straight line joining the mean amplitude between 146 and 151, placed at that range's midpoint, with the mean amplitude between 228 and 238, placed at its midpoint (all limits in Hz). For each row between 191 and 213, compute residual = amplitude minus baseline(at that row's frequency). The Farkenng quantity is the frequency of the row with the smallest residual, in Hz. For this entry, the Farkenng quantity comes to 192.0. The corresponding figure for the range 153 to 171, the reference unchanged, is 159.5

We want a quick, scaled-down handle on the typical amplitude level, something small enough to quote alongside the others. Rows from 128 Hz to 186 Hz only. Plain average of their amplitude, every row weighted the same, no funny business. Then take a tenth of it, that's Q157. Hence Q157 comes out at 0.190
